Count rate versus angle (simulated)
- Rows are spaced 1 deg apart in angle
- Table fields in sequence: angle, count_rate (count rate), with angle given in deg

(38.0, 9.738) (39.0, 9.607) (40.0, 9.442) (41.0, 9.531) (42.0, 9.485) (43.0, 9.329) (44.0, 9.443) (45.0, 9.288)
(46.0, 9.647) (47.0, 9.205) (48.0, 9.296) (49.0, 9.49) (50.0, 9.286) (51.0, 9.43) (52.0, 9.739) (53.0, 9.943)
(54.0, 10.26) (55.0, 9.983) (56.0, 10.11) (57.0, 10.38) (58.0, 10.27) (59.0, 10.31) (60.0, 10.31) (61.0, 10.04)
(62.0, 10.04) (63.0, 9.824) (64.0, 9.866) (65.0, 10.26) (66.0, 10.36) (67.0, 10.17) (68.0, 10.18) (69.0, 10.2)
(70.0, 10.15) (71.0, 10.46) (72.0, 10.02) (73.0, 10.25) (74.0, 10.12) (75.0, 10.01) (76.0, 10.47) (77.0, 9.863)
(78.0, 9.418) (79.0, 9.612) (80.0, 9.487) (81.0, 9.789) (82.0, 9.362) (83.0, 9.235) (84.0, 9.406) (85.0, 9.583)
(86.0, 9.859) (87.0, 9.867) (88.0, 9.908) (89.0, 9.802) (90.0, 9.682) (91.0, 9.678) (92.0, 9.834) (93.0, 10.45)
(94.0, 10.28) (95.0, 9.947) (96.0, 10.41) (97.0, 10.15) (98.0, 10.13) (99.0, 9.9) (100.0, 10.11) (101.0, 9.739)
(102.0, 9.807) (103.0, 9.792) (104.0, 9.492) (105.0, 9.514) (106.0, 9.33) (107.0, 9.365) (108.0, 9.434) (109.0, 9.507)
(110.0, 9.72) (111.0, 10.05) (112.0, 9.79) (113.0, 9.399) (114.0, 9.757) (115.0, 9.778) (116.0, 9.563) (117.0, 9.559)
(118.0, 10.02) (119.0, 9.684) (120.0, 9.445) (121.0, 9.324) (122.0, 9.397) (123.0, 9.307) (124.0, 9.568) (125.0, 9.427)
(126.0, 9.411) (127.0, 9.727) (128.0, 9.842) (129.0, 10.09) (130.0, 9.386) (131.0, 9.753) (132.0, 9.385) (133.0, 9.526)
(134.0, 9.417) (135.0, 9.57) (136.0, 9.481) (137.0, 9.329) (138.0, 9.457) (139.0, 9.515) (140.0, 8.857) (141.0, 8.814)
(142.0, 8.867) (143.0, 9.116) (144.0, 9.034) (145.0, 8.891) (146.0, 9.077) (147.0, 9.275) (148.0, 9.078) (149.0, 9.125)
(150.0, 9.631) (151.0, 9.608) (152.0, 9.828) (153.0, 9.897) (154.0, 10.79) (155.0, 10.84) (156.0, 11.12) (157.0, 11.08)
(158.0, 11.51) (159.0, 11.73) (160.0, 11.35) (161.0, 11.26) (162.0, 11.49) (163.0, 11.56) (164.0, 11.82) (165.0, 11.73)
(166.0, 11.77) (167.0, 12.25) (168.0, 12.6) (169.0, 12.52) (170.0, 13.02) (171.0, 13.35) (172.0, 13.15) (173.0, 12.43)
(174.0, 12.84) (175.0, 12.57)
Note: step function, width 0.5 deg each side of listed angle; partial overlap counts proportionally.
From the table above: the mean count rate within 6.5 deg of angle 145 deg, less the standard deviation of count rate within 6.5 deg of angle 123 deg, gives 8.9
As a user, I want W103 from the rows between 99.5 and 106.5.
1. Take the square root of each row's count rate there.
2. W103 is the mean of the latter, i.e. 3.11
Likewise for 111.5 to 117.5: 3.10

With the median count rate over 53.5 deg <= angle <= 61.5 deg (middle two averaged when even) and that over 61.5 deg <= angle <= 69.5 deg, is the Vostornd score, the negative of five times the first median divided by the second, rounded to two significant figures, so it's -5.0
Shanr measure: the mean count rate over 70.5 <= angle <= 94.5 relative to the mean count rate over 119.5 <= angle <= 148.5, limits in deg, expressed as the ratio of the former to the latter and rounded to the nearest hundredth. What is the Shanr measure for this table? 1.05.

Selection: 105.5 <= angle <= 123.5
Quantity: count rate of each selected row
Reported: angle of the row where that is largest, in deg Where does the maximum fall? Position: 111.0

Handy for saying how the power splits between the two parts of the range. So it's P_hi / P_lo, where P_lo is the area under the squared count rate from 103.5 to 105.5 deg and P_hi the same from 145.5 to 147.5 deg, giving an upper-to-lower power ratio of 0.93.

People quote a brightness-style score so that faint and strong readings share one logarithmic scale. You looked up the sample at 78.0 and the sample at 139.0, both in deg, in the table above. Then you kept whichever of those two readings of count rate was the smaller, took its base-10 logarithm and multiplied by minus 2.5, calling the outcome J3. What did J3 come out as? -2.43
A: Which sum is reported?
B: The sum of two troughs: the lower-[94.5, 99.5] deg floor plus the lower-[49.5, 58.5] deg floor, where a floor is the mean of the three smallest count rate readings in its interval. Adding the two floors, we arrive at 19.5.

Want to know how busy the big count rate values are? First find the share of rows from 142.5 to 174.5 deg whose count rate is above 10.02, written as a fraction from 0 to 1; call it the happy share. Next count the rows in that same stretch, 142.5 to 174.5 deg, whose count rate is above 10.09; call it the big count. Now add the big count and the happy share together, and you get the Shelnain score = 21.7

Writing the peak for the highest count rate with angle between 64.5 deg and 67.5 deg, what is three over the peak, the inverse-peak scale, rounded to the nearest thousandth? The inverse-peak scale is 0.290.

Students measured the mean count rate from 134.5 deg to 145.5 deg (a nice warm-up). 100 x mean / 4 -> 229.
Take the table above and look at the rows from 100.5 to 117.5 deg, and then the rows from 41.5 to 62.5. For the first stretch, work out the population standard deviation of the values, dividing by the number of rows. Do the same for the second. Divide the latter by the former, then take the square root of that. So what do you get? 1.45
